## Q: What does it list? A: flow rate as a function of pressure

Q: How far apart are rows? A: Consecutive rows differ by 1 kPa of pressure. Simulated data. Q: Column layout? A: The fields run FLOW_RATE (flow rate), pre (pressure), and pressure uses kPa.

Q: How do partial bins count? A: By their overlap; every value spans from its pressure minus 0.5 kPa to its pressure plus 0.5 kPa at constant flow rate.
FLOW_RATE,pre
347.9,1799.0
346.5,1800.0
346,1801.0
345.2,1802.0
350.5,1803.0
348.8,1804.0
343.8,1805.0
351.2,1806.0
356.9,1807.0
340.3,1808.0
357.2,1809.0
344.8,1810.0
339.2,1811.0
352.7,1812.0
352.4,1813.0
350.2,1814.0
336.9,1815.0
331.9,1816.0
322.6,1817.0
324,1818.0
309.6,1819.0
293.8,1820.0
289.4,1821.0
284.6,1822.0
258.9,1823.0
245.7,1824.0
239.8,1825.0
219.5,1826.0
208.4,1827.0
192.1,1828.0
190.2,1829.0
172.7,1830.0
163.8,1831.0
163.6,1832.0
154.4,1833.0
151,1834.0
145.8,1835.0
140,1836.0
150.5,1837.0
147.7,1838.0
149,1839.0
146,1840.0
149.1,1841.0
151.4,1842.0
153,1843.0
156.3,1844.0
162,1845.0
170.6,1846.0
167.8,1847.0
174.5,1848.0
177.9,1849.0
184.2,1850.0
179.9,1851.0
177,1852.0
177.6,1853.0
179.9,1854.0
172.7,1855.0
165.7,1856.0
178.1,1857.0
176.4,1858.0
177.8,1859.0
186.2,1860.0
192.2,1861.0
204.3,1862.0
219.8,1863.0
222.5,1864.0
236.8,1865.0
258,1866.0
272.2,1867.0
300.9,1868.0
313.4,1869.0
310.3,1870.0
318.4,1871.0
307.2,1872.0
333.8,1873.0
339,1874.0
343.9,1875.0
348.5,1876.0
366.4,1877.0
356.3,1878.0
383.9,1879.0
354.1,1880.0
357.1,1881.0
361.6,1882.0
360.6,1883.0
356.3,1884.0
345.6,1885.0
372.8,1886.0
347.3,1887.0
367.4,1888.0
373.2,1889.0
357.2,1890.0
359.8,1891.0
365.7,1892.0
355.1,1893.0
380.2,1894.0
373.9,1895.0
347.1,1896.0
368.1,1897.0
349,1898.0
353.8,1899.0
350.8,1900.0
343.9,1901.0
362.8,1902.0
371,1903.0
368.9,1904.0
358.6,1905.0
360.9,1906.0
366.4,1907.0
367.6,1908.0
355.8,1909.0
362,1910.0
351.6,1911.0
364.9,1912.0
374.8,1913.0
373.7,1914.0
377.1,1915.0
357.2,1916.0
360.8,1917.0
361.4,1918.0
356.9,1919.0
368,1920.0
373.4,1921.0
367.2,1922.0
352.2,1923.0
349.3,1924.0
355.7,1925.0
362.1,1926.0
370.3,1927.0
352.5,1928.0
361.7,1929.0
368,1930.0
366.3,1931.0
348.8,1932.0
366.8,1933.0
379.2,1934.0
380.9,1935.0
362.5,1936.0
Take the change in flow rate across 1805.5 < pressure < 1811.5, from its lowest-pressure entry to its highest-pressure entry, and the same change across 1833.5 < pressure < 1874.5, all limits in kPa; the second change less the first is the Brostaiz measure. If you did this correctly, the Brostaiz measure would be 200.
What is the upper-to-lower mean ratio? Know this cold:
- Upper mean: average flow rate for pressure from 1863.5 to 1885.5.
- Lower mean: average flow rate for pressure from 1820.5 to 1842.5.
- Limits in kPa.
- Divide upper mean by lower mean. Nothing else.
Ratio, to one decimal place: 1.7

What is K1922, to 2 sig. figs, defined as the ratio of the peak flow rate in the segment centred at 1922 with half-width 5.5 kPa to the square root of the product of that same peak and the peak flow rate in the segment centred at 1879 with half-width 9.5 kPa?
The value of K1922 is 0.99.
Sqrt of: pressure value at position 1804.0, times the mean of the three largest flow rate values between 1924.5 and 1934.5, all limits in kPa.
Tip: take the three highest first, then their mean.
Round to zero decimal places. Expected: 360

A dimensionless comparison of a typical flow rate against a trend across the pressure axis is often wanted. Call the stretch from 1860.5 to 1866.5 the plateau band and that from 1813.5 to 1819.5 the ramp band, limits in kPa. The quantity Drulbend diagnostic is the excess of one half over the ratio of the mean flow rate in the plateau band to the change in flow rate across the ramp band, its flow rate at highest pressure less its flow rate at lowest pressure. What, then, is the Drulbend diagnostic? 6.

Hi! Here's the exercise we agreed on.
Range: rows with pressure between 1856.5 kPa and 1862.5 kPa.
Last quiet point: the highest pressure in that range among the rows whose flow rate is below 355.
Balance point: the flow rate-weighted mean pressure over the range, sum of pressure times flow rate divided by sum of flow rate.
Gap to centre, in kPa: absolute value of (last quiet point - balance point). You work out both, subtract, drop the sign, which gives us 2.4 kPa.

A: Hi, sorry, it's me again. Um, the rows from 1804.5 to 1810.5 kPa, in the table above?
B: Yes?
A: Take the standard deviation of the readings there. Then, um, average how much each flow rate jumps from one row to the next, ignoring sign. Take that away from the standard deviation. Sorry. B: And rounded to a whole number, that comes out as -5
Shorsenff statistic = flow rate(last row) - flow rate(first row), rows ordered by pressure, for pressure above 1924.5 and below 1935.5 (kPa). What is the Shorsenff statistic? 25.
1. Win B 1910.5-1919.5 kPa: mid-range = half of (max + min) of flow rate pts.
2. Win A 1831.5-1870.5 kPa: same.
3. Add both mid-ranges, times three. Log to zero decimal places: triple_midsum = 1773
